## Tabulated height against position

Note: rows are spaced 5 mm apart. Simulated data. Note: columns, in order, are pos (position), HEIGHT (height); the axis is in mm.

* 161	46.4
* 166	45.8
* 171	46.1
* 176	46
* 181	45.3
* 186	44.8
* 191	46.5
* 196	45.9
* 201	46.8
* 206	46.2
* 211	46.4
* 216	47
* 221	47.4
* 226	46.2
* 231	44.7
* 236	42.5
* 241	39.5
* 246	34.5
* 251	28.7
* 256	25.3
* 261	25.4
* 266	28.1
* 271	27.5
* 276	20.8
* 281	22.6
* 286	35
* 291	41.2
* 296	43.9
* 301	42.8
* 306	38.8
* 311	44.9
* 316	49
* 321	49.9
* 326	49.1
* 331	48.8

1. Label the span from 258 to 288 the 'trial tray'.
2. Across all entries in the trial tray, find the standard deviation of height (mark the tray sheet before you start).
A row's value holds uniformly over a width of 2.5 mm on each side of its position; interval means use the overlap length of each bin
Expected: 5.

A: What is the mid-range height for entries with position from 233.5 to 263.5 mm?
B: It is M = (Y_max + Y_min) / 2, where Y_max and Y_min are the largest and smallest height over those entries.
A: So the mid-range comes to 33.9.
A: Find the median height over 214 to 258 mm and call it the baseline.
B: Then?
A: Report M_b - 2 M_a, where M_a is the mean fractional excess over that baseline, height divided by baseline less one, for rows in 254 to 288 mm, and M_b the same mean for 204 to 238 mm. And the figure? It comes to 0.84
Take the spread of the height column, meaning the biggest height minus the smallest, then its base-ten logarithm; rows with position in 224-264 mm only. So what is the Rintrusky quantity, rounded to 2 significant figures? 1.3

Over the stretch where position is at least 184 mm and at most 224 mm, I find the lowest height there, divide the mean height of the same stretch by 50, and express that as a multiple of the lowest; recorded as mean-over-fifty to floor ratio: 0.0207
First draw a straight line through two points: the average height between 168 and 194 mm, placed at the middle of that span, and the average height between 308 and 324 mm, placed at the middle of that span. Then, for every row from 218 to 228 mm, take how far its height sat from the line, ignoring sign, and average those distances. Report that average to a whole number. 1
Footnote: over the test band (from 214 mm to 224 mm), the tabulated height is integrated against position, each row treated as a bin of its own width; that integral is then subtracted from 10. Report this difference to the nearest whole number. -462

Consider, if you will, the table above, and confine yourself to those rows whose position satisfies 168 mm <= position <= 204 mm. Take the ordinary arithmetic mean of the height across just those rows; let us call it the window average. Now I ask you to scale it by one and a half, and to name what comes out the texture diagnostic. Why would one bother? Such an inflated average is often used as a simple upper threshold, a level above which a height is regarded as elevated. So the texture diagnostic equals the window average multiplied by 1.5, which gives 68.9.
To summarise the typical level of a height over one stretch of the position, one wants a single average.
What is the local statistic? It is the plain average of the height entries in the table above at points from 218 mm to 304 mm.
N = 35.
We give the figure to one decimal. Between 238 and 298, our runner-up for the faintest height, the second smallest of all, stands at 22.6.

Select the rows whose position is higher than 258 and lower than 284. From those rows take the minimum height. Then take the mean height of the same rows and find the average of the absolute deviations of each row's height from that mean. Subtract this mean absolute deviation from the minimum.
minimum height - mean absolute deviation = 18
